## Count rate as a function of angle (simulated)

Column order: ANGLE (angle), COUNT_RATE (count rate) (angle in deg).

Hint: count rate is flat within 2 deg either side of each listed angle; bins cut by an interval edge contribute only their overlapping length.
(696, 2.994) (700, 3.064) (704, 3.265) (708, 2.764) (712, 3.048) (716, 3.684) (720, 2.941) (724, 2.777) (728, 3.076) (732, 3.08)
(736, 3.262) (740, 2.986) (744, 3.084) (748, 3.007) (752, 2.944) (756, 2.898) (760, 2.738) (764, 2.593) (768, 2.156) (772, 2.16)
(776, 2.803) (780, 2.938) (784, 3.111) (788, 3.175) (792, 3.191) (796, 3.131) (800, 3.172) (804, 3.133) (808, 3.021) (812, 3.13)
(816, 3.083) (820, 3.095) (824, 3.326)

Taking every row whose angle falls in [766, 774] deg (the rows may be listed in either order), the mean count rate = 2.2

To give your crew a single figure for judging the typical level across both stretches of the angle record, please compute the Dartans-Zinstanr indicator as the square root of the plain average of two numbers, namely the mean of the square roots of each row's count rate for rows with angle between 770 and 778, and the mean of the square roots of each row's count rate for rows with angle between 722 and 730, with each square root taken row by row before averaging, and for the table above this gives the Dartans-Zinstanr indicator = 1.28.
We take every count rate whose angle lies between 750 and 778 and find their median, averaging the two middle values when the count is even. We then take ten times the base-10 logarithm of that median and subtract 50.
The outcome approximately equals -45.6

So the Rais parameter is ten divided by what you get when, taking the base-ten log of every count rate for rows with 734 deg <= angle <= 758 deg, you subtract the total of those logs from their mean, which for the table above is -4.16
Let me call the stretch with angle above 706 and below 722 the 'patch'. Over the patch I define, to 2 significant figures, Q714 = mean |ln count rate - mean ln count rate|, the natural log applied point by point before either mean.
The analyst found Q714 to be 0.088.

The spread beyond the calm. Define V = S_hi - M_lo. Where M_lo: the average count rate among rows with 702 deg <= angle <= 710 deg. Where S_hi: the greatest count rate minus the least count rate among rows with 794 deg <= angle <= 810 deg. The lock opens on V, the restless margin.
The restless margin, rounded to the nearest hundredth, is -2.86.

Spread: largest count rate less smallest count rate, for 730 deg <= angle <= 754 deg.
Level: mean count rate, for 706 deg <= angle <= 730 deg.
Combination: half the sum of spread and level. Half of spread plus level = 1.68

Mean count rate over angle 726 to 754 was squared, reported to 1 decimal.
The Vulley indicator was 9.4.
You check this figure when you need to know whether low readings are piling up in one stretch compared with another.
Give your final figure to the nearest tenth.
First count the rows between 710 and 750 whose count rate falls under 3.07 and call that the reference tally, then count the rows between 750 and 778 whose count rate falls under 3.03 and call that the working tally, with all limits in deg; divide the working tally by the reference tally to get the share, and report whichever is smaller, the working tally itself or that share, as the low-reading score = 1.4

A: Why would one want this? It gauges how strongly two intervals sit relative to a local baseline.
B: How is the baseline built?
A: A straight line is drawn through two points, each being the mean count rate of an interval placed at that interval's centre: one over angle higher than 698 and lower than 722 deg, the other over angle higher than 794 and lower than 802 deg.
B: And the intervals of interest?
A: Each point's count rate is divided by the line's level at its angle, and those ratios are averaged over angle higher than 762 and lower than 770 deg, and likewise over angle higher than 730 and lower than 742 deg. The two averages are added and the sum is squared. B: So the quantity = 3.05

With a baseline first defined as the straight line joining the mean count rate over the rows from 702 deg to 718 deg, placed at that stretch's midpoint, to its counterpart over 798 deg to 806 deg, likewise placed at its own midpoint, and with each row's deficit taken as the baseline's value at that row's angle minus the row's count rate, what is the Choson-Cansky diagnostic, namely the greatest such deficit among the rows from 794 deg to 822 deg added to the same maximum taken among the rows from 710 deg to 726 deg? 0.54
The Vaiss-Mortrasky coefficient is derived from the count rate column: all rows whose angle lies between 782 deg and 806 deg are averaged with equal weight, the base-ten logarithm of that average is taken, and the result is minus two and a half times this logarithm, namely -1.25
